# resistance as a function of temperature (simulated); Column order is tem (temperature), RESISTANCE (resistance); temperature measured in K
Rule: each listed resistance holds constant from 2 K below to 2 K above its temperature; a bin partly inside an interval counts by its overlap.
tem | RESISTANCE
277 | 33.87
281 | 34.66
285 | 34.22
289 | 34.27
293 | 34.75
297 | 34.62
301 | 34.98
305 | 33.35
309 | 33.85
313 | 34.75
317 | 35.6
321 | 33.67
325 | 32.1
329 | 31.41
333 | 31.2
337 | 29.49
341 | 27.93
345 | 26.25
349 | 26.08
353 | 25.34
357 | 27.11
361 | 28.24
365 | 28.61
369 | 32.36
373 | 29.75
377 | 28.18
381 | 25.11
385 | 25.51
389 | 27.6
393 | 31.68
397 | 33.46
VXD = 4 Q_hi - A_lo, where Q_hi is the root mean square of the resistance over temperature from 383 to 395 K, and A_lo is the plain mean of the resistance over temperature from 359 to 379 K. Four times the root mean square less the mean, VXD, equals 84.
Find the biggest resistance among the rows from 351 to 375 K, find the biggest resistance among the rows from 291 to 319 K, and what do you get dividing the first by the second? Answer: 0.909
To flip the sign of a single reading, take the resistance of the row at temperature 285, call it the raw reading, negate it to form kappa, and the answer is -34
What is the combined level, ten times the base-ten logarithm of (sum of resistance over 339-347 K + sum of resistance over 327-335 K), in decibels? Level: 20.7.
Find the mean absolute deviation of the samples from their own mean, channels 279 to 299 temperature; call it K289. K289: 0.2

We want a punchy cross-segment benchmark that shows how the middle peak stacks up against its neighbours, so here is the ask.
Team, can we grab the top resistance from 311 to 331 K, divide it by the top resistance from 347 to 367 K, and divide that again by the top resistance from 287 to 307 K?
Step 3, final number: 0.0356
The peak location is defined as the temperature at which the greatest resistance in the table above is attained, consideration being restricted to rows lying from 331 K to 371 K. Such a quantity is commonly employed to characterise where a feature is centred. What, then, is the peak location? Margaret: 369 K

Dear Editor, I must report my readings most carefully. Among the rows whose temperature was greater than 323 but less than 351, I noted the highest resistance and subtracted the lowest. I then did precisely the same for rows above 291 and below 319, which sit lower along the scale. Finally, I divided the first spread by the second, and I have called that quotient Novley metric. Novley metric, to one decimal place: 2.7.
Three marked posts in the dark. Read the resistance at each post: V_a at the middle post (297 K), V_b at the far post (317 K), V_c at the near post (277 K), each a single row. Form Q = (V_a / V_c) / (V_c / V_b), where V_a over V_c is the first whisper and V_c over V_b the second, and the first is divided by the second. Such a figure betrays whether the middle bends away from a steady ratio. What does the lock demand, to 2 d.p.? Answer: 1.07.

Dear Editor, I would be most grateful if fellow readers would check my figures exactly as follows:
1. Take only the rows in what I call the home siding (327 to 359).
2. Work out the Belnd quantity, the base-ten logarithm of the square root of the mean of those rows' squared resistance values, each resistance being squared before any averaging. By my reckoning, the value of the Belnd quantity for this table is 1.45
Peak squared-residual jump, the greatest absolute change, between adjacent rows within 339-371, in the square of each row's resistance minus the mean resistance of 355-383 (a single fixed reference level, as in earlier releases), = 15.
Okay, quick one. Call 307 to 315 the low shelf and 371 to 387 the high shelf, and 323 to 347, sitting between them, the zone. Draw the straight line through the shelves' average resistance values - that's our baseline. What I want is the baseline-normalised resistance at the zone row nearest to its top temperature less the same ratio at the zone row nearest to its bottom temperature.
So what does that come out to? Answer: -0.12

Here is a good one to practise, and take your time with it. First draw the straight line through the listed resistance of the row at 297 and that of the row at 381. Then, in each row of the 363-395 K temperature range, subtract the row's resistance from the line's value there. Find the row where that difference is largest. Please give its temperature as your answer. 381 K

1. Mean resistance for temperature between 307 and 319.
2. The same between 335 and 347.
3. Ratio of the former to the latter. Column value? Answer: 1.25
